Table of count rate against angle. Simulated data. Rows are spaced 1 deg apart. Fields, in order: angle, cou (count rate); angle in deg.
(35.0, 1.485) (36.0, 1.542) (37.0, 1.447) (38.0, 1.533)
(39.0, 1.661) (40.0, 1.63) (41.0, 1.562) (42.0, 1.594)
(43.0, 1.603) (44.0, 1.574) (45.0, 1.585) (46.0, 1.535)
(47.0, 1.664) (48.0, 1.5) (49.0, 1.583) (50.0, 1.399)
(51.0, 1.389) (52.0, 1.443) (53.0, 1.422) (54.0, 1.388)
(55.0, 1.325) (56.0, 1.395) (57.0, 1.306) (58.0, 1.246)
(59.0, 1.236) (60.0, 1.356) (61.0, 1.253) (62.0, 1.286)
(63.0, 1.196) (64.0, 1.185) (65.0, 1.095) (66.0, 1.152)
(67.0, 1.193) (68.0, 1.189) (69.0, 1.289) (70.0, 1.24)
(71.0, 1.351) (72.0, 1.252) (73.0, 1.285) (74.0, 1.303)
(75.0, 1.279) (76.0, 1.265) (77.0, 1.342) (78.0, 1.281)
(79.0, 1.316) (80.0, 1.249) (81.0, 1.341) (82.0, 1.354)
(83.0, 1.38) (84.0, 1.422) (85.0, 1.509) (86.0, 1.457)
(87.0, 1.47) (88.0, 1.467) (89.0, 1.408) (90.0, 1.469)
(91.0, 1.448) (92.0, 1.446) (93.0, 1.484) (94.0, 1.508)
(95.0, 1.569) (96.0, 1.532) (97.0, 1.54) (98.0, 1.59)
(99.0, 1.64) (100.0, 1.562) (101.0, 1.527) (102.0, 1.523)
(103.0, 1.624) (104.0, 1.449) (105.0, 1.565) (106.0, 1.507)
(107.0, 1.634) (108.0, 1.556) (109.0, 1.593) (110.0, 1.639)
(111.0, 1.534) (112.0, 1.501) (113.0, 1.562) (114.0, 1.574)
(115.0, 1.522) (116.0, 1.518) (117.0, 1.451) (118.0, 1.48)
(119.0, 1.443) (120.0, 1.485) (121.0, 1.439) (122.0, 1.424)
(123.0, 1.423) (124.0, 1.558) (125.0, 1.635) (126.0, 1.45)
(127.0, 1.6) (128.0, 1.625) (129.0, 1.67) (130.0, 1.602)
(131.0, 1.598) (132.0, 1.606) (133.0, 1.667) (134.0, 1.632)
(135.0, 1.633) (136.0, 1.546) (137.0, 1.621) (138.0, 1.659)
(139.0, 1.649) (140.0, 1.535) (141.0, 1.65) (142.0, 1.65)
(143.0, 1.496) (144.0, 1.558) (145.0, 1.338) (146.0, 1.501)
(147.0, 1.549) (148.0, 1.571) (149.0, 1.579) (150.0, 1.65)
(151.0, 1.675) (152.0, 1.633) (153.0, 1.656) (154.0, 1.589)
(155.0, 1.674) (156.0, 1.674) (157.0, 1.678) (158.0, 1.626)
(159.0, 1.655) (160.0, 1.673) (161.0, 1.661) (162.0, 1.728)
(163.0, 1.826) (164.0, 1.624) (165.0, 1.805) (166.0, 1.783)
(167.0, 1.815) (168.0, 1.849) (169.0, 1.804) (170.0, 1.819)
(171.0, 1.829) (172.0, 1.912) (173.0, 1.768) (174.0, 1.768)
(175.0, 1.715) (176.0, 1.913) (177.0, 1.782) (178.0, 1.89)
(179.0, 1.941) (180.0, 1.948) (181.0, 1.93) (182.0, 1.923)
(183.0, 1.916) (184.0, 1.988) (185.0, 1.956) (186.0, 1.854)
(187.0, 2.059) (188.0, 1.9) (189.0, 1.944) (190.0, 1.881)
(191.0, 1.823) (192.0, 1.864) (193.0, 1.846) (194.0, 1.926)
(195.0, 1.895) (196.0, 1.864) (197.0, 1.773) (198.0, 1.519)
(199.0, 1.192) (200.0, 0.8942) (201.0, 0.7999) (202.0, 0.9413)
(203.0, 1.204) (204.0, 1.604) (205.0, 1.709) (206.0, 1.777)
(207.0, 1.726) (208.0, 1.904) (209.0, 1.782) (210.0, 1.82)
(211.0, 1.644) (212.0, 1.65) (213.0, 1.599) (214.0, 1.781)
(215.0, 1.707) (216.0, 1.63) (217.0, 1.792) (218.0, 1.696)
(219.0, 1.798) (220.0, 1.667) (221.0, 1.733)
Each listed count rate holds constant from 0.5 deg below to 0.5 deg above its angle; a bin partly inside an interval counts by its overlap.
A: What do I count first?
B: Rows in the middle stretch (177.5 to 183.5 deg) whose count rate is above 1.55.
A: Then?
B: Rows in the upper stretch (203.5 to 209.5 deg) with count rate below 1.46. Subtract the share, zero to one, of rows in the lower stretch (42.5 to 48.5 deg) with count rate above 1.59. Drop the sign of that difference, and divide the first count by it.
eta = 18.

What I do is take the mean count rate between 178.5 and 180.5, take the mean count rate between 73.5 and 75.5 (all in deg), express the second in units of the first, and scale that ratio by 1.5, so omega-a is 1.0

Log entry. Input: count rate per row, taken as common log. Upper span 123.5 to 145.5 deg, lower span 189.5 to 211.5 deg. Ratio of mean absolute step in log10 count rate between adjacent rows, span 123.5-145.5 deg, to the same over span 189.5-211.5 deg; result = 0.47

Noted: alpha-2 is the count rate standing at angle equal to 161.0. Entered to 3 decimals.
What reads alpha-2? 1.661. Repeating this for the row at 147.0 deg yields 1.549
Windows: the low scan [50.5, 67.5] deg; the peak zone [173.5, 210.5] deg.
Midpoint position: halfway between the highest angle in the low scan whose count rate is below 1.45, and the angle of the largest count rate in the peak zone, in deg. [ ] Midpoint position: 127.0 deg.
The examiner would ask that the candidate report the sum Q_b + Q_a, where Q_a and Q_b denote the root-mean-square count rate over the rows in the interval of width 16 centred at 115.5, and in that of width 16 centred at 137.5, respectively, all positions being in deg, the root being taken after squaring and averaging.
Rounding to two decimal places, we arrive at 3.10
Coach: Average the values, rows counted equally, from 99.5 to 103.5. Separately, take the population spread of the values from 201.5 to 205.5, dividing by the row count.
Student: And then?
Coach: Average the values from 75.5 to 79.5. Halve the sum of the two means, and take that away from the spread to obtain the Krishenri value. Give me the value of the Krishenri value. -1.12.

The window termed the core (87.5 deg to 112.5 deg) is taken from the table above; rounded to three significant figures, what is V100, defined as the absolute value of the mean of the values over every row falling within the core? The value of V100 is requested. 1.53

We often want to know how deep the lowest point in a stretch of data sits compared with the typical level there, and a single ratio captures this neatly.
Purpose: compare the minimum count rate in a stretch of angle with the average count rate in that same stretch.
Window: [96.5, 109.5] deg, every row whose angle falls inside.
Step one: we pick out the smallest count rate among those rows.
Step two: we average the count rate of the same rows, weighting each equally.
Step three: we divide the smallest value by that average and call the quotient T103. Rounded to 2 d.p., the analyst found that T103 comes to 0.93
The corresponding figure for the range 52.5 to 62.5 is 0.94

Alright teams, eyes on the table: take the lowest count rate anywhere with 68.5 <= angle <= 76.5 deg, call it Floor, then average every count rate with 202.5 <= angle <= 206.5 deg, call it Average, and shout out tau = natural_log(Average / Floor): 0.24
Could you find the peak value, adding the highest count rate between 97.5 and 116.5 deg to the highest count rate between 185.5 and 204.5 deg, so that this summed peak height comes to 3.7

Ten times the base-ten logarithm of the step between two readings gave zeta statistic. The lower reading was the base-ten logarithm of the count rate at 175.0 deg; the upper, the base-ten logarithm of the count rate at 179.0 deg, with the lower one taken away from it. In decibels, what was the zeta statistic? -12.7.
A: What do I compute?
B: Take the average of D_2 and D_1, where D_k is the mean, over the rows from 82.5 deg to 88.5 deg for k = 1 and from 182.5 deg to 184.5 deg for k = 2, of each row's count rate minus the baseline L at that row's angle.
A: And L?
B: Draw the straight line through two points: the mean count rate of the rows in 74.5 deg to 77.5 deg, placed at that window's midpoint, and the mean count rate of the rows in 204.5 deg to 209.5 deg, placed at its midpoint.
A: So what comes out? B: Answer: 0.19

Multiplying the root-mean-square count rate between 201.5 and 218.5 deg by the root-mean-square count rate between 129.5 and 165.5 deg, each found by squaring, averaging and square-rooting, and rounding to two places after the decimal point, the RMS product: 2.70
